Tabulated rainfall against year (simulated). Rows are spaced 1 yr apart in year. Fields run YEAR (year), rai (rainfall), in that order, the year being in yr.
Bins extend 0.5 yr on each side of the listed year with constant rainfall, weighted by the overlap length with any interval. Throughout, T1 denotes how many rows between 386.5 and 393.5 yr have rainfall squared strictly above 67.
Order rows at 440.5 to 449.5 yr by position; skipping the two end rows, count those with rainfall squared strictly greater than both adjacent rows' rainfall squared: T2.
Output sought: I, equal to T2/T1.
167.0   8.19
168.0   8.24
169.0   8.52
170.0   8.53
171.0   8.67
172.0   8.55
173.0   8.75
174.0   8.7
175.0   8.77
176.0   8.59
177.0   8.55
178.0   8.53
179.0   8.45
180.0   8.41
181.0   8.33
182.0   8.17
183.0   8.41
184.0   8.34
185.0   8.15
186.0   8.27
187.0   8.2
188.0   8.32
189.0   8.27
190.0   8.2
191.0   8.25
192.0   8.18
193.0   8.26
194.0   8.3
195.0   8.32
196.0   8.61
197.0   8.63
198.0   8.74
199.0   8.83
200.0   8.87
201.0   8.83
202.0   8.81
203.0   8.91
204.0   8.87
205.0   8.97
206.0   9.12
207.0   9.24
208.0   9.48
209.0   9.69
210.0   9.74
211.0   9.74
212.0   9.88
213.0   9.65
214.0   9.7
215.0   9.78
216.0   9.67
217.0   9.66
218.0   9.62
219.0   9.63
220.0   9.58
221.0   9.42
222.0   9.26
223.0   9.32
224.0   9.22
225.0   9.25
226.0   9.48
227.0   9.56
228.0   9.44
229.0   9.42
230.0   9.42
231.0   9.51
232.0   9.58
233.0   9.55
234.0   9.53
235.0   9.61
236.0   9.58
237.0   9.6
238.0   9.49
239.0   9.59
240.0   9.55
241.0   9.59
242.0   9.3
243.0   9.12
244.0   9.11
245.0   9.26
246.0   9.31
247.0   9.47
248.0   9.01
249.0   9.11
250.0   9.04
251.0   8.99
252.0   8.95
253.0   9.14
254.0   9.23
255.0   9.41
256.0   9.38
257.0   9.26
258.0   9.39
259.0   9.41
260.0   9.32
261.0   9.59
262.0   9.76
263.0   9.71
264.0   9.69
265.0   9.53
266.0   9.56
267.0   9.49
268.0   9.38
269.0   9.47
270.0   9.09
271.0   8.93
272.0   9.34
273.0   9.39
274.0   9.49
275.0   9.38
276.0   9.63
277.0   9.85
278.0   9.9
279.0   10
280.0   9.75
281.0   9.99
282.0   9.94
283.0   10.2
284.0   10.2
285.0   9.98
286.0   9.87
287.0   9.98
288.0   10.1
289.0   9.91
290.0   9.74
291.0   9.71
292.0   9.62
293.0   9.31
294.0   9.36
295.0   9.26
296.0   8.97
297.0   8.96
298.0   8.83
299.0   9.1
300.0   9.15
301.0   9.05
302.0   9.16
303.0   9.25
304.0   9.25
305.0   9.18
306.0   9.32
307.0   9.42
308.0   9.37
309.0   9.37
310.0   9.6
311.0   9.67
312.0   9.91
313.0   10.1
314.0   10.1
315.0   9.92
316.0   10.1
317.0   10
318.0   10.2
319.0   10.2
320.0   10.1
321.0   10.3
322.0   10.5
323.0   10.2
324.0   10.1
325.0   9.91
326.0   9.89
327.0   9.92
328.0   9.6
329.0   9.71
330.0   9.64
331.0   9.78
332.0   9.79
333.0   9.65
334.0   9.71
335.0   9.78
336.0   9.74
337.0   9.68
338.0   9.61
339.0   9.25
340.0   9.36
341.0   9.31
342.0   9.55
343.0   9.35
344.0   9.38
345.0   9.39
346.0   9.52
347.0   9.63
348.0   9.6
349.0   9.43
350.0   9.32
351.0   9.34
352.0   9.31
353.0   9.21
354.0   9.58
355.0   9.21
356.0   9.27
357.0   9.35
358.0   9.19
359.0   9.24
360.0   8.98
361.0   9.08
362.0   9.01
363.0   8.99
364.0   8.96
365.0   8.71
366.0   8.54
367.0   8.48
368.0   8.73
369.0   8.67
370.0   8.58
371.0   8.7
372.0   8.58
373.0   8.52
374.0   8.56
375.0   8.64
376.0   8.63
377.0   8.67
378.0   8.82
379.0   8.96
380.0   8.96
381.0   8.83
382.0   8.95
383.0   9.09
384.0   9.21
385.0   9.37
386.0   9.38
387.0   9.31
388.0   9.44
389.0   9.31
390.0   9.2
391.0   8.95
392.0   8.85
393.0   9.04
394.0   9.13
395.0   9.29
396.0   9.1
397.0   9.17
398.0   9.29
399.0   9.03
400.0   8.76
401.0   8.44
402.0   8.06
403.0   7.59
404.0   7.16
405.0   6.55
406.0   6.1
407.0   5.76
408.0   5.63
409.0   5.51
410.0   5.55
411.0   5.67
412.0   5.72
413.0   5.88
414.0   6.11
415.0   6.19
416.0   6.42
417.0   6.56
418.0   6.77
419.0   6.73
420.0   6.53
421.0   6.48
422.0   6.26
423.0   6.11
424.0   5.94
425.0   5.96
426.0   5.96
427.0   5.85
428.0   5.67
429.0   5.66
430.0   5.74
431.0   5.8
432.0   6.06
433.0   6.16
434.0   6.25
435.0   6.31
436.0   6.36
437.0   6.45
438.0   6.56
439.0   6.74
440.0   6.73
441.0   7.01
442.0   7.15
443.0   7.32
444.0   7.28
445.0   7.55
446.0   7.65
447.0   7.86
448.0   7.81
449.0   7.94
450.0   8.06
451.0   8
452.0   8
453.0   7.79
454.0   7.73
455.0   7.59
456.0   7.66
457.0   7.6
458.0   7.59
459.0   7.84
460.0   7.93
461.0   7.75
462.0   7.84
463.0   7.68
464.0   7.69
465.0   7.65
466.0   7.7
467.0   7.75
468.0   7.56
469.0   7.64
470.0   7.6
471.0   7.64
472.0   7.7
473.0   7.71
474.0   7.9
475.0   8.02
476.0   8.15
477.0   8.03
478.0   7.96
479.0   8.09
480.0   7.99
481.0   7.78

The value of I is 0.29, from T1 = 7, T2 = 2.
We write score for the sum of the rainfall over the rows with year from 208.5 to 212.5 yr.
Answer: 39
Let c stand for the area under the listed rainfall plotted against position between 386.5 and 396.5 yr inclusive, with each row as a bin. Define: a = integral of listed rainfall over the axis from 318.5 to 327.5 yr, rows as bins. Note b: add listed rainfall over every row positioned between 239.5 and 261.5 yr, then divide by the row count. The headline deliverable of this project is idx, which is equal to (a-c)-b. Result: -10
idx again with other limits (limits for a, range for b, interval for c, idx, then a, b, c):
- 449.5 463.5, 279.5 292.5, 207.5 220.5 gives -27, 109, 9.9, 126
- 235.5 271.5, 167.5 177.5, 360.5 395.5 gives 16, 337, 8.6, 312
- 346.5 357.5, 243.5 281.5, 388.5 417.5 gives -124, 103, 9.4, 218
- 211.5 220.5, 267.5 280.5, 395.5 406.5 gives -12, 87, 9.5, 89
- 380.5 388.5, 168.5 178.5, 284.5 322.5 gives -301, 74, 8.6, 366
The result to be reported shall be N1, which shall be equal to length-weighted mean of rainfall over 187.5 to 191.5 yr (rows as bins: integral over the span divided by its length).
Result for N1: 8.3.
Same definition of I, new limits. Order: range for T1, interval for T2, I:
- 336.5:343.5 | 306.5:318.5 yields 0.14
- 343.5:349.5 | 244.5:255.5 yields 0.33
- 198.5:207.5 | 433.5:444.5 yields 0.22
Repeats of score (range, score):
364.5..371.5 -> 60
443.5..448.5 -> 38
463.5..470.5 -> 54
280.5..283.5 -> 30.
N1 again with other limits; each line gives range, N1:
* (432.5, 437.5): 6.3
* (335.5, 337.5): 9.7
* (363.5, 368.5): 8.7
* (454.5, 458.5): 7.6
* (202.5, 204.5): 8.9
